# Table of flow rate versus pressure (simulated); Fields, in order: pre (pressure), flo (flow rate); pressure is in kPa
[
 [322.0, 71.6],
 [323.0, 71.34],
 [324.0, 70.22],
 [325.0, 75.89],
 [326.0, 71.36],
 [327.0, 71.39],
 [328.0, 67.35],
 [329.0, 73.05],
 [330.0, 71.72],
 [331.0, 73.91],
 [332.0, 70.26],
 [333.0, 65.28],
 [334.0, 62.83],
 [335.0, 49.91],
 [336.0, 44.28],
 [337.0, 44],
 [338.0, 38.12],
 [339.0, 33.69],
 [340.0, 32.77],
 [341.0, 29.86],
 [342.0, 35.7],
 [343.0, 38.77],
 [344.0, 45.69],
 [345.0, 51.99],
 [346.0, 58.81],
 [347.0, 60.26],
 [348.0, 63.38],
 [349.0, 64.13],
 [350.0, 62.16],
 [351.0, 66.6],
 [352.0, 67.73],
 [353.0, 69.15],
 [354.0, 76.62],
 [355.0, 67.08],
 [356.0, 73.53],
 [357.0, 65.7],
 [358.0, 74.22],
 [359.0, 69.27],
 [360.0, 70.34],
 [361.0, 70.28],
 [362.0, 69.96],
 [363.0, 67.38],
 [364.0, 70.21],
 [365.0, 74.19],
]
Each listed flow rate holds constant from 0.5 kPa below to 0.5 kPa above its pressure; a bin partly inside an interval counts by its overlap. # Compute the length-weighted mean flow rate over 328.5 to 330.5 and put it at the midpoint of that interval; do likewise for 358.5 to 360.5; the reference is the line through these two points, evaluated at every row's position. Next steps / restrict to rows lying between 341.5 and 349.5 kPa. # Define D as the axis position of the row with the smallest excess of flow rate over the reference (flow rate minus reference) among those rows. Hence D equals 342.0 kPa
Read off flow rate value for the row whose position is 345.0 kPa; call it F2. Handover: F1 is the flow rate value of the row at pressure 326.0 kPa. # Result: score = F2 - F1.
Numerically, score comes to -19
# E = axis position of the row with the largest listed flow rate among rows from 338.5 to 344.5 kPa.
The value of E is 344.0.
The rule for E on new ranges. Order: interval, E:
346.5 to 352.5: 352.0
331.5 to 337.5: 332.0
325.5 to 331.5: 331.0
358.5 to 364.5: 360.0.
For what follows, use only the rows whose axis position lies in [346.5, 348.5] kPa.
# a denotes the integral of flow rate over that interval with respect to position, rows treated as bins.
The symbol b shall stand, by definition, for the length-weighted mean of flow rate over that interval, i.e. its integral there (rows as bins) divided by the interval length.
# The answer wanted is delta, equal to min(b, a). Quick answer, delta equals 62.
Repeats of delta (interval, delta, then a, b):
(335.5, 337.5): 44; 88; 44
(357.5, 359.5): 72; 143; 72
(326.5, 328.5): 69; 139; 69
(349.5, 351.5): 64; 129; 64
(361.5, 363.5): 69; 137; 69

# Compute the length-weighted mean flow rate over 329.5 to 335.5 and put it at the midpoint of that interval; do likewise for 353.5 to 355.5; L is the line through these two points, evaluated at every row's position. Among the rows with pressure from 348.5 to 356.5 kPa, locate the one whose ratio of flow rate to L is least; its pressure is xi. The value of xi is 350.0 kPa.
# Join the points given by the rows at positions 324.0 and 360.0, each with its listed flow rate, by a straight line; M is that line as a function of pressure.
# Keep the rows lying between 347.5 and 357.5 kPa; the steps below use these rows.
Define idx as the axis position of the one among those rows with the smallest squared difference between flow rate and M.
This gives 353.0 kPa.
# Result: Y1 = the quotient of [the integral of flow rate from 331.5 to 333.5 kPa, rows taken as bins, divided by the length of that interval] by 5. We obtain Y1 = 14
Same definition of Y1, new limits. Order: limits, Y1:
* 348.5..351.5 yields 13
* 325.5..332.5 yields 14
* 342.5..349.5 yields 11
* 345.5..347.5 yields 12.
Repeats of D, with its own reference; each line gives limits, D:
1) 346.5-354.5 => 347.0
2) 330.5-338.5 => 338.0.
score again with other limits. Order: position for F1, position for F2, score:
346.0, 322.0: 13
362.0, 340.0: -37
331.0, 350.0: -12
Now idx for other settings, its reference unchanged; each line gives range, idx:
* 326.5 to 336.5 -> 332.0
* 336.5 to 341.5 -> 337.0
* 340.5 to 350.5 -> 349.0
